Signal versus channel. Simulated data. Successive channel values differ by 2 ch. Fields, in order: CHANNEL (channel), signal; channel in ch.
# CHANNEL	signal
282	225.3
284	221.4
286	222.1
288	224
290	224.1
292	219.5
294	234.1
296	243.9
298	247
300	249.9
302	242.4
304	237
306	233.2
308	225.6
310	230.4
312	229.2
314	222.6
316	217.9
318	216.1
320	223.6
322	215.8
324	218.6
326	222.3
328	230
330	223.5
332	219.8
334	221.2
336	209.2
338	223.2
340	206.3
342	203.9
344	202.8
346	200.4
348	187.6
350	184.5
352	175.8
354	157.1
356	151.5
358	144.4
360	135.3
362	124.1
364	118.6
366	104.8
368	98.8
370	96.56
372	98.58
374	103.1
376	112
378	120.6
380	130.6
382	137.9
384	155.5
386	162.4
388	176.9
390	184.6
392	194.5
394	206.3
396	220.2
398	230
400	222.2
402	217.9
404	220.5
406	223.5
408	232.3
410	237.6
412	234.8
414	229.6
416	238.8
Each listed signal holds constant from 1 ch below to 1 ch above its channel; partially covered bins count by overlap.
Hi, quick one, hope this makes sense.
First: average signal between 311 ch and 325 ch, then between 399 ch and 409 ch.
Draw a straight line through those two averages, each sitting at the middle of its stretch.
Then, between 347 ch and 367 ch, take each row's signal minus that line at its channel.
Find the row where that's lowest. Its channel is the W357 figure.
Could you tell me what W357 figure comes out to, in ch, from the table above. 366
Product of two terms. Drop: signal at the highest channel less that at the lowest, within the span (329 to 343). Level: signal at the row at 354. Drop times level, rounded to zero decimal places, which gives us -3079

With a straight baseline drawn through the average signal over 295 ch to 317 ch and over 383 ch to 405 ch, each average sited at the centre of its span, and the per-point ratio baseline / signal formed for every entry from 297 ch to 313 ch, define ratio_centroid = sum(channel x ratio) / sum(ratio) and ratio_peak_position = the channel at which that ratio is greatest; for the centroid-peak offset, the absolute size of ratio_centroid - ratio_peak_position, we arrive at 2.9 ch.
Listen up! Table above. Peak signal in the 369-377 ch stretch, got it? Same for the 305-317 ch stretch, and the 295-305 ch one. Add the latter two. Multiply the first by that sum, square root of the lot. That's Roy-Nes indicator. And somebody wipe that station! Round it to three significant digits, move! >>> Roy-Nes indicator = 233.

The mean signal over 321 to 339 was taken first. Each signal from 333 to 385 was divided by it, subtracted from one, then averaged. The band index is 0.30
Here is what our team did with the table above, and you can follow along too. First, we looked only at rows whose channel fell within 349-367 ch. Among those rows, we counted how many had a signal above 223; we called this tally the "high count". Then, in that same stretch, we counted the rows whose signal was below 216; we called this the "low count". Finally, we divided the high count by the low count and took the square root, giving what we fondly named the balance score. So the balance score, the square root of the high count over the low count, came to 0.00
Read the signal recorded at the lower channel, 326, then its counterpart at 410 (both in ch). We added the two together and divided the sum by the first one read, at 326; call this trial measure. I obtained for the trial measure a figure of 2.07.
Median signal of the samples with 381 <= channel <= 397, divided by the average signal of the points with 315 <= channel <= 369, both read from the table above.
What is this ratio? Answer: 0.97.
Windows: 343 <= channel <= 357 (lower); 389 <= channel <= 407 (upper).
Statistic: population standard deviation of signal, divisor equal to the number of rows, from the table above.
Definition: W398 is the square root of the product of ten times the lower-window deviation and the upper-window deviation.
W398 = 51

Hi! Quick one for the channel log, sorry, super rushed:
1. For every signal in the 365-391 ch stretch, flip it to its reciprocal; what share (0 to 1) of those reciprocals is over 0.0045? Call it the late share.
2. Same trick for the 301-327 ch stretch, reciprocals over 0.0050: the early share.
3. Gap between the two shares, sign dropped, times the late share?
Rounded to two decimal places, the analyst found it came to 1.00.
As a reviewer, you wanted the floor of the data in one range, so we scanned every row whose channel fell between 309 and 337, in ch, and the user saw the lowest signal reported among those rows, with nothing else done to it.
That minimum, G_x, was 209.2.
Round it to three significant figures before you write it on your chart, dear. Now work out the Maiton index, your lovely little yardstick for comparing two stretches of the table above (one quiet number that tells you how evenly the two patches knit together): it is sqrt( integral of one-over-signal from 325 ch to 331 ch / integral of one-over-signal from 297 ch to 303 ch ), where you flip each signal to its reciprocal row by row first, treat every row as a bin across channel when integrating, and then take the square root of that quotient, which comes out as 1.05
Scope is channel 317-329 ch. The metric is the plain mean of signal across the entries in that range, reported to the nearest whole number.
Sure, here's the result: 221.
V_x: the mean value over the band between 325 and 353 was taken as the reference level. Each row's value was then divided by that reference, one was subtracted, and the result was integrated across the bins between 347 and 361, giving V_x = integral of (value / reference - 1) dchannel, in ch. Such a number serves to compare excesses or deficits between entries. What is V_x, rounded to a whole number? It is -3 ch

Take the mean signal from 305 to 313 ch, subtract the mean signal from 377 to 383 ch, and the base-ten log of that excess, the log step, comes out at 2.00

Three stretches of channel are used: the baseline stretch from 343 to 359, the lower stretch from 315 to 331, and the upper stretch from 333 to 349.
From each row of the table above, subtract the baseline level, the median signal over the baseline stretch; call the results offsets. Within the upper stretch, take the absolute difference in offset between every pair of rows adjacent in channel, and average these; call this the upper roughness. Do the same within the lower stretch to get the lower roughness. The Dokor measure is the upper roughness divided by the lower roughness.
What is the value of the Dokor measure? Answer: 1.6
